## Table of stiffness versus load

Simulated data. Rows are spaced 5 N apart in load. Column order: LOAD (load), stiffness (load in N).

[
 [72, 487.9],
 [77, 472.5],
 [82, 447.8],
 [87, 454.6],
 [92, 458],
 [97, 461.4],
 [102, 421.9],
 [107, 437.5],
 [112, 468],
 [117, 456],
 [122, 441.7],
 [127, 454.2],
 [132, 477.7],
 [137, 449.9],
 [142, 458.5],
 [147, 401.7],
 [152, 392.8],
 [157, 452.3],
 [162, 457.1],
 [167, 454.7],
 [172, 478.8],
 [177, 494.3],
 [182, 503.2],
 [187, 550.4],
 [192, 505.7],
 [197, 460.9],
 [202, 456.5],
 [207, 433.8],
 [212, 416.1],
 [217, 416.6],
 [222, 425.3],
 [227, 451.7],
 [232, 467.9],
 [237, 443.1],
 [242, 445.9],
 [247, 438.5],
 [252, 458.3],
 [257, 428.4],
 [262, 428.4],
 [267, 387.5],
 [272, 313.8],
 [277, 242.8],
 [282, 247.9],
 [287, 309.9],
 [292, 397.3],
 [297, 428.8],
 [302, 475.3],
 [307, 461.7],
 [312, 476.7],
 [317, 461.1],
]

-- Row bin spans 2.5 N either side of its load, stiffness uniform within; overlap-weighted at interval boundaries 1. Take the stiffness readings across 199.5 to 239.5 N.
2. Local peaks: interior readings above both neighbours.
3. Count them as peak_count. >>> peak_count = 1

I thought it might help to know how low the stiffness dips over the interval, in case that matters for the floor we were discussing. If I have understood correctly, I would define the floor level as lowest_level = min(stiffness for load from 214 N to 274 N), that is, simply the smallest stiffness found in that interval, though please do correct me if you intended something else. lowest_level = 313.8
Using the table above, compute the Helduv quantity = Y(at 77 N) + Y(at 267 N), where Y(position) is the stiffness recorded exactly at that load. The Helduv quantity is 860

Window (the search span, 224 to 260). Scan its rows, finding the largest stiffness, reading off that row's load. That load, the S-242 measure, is 232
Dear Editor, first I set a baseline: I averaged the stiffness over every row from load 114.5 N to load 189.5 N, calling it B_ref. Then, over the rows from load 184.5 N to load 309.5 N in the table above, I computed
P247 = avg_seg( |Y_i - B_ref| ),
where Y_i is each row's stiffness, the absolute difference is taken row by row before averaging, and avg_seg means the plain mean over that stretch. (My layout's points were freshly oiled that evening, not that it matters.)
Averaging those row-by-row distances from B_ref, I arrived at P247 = 54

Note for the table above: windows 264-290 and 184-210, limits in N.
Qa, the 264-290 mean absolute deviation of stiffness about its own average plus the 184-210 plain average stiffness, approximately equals 525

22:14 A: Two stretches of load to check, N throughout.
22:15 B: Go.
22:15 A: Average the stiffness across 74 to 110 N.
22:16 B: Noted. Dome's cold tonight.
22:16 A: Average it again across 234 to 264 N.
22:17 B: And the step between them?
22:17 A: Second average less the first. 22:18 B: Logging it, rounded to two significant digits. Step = -10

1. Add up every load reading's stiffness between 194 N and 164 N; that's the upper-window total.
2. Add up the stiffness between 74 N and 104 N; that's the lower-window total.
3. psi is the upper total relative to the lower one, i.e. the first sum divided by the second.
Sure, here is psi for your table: 1.10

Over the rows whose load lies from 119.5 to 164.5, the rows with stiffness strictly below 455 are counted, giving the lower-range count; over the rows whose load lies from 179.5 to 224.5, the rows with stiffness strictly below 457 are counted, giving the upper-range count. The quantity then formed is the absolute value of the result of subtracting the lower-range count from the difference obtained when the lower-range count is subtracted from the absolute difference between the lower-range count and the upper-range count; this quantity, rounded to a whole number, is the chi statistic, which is 11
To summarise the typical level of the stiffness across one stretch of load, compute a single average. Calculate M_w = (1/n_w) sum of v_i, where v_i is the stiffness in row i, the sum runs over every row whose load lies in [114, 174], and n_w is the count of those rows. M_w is 448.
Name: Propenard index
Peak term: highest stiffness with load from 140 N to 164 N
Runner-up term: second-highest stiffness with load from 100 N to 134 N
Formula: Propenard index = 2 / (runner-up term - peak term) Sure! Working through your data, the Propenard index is 0.21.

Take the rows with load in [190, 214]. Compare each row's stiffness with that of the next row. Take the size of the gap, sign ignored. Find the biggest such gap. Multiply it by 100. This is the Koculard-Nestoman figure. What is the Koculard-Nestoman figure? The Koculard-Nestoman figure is 4480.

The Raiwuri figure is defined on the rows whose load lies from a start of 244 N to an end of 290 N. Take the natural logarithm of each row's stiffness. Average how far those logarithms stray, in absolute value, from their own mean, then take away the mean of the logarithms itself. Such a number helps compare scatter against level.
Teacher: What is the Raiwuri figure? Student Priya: -5.65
